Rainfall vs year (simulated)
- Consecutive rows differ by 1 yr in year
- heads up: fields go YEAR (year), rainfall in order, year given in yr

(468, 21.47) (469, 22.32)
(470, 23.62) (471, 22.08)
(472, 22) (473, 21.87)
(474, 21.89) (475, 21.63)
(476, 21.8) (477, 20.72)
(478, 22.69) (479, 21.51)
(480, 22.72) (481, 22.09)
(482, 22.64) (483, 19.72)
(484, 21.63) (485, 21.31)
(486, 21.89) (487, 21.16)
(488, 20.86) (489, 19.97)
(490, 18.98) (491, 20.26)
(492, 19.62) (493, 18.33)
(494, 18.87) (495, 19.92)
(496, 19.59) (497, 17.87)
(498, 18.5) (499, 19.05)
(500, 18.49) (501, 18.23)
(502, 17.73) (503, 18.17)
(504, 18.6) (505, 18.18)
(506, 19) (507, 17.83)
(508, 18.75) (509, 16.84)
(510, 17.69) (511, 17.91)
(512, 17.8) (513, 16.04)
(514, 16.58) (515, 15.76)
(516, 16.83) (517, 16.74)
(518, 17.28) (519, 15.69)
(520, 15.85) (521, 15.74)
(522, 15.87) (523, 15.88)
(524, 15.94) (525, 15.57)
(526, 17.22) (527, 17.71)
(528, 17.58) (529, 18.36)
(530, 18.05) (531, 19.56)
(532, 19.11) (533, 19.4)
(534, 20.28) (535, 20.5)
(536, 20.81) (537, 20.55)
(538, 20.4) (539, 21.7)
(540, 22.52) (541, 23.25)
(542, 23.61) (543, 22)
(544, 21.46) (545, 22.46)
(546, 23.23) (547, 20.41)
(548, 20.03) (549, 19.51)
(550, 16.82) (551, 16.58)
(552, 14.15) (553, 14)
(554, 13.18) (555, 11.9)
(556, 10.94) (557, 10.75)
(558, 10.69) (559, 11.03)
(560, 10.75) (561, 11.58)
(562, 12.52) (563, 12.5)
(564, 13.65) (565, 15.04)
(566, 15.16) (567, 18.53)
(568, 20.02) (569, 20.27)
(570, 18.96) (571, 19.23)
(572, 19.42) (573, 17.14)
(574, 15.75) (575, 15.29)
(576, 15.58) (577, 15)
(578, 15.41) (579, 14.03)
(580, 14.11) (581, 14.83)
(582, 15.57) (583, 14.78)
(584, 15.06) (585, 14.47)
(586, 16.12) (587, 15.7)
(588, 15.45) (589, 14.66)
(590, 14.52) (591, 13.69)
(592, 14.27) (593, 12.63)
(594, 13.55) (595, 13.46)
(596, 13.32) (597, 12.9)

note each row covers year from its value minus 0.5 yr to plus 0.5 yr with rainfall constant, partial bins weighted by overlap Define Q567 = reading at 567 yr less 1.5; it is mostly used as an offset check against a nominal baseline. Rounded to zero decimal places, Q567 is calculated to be 17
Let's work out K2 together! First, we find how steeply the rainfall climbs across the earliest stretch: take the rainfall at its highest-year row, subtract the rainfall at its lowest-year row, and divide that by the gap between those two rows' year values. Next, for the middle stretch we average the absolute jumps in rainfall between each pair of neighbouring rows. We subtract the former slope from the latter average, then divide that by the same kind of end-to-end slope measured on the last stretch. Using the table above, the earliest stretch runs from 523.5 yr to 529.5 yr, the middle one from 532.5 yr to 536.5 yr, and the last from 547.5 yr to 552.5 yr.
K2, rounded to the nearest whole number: 0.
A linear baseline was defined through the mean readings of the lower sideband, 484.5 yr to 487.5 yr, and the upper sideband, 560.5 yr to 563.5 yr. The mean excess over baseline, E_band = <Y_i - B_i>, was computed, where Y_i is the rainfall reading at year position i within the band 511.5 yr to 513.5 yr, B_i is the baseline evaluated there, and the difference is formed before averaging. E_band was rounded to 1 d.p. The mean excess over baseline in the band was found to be -1.3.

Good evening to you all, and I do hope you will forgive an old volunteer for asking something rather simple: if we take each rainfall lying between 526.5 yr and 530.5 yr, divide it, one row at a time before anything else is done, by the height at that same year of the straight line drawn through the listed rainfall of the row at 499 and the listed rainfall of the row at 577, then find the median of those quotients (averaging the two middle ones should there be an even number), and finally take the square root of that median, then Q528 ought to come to 1.01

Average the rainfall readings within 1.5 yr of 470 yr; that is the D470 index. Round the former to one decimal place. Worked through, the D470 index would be 22.7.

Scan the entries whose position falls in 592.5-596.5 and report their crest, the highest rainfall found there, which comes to 13.55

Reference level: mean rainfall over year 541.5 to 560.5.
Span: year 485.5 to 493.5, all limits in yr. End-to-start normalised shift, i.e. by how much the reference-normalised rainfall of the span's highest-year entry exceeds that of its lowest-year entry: -0.22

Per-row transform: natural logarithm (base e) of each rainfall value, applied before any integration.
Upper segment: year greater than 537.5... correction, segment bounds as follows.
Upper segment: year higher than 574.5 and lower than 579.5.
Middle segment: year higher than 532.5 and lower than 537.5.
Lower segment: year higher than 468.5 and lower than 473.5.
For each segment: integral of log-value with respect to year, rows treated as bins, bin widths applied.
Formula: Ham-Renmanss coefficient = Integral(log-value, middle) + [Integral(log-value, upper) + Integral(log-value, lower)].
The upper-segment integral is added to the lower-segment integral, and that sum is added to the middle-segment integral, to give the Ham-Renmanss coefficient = 44.1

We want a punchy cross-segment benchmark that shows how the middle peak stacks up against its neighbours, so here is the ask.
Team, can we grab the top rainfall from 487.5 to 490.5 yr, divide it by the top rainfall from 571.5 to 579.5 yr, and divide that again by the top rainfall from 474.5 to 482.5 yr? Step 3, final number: 0.047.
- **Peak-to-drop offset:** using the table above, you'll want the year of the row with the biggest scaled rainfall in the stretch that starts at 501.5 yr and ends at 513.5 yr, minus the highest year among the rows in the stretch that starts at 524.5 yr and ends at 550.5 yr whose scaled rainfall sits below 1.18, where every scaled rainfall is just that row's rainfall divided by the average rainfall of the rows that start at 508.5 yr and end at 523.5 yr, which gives -44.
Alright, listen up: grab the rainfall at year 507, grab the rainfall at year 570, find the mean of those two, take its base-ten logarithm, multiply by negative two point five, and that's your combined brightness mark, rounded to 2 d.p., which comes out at -3.16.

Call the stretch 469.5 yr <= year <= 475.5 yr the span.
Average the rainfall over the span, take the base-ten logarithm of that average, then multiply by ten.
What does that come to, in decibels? 13.5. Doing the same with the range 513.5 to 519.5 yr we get 12.2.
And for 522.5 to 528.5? 12.2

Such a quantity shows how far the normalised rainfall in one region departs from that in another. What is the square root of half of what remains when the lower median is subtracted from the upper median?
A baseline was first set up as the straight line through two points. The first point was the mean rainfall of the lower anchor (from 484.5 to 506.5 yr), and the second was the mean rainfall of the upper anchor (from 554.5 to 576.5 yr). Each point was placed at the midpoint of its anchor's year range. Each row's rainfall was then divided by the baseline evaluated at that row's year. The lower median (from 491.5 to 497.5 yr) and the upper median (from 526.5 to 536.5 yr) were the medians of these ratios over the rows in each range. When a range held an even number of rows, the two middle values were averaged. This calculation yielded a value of 0.271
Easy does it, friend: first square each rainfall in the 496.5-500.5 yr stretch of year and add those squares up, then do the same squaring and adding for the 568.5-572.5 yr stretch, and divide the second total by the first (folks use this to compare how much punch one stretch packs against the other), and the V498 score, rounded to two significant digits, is 1.1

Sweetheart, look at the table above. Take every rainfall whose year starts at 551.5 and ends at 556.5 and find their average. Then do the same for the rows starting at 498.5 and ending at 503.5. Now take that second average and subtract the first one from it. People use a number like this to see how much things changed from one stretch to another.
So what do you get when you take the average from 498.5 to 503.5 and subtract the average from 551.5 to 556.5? 5.5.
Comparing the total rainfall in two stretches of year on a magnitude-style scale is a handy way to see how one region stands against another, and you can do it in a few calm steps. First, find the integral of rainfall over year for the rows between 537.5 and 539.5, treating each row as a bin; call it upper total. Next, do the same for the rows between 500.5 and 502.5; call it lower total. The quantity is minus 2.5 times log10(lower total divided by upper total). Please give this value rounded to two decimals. 0.17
